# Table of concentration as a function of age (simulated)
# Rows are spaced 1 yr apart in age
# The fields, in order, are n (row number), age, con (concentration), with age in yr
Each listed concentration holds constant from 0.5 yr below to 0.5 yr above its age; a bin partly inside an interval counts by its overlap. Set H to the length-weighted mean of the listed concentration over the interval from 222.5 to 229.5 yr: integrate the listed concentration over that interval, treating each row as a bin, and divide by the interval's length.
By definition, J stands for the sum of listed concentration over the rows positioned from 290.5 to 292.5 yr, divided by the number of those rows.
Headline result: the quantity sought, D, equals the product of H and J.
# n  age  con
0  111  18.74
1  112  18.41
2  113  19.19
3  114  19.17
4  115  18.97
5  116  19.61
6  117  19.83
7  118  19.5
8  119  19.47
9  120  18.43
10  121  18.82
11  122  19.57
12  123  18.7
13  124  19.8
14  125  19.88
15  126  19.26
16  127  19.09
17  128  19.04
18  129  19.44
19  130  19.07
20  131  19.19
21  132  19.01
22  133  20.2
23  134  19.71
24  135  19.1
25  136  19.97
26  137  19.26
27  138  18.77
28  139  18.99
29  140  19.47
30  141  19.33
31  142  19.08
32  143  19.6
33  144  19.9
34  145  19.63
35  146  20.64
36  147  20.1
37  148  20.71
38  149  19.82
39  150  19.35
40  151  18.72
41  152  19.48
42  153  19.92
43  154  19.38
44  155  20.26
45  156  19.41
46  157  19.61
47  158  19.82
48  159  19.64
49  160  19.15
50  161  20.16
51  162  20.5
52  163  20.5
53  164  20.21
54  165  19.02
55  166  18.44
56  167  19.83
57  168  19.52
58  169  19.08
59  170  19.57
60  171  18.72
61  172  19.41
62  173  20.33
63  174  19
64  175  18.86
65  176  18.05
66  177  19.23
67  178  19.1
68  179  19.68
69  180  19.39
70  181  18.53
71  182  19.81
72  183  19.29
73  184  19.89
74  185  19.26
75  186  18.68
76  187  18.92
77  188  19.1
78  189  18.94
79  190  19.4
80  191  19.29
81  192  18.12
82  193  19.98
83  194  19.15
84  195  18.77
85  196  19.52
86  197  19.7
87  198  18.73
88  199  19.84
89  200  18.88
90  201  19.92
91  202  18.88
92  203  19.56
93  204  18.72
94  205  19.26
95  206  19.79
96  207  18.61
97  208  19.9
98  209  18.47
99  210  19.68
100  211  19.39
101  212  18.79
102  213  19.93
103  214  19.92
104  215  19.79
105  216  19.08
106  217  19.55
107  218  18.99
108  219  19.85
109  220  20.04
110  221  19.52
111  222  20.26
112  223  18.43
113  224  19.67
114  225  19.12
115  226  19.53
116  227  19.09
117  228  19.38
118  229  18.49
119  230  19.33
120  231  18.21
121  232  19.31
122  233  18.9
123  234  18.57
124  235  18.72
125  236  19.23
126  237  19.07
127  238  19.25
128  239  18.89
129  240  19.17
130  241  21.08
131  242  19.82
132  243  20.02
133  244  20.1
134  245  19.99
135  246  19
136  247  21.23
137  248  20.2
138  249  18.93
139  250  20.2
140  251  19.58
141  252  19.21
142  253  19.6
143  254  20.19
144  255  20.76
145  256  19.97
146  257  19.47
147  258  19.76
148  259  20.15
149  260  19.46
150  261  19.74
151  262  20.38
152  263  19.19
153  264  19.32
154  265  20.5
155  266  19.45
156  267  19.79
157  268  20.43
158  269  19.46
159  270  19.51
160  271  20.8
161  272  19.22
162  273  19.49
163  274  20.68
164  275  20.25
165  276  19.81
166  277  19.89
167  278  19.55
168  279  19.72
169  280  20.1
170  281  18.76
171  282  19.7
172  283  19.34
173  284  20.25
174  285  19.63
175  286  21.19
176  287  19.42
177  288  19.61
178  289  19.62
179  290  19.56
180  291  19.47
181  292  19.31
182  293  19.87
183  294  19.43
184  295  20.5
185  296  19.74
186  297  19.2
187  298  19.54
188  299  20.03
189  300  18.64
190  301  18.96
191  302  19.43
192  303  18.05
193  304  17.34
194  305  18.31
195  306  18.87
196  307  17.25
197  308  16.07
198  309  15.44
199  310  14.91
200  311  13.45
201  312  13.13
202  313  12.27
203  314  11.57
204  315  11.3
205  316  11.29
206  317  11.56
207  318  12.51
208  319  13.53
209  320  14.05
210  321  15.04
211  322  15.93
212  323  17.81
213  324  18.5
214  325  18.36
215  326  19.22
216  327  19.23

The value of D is 370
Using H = 19.1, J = 19.39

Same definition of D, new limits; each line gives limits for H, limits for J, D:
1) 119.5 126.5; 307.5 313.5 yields 273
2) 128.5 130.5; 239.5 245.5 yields 386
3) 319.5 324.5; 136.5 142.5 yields 311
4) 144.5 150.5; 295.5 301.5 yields 388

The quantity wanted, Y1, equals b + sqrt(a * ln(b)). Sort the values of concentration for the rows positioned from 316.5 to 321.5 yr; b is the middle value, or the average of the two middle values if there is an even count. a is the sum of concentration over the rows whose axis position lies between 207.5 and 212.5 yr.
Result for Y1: 29.4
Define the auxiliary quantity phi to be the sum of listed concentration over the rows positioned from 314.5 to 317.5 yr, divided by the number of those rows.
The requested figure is 11.4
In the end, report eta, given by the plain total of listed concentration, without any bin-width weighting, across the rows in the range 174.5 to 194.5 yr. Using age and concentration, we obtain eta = 383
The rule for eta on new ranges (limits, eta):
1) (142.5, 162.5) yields 396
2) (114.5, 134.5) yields 387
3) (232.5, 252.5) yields 391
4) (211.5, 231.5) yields 387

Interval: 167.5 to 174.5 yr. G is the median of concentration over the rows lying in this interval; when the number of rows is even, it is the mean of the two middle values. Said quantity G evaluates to 19.4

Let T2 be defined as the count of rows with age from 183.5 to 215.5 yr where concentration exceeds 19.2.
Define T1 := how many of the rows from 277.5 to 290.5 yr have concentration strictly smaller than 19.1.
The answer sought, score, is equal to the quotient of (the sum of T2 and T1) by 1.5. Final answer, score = 12.7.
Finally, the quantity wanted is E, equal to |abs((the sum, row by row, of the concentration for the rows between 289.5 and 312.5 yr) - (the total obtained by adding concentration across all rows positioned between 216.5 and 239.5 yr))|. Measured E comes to 25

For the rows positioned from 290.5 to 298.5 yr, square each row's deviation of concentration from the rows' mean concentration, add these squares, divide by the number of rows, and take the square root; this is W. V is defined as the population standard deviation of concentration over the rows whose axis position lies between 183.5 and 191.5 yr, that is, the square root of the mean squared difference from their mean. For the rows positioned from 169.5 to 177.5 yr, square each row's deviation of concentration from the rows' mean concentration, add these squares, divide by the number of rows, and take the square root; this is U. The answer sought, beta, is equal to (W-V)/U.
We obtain 0.06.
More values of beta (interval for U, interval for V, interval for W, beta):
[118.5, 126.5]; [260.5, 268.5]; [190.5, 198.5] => 0.14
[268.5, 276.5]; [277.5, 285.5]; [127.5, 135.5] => -0.06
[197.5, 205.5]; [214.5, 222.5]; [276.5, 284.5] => 0.05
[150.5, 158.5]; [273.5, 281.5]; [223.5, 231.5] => -0.12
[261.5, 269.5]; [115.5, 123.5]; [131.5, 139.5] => 0.01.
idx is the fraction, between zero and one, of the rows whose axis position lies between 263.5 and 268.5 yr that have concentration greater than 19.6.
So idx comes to 0.60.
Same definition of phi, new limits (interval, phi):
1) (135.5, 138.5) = 19.3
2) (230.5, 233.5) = 18.8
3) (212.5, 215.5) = 19.9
